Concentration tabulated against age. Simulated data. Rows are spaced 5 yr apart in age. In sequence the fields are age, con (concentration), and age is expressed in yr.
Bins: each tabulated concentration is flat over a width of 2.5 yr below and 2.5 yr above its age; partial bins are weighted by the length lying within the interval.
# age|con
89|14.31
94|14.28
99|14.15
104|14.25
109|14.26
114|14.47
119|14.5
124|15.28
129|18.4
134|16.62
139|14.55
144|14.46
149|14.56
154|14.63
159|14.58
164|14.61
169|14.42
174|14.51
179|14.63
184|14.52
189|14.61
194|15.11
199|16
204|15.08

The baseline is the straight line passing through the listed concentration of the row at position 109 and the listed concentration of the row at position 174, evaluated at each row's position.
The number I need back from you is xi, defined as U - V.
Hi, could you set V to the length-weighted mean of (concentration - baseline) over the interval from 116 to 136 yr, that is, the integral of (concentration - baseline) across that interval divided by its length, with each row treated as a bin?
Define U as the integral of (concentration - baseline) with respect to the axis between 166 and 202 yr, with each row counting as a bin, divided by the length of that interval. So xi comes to -1.5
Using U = 0.28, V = 1.82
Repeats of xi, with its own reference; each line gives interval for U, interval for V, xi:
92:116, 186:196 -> -0.2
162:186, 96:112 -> 0.0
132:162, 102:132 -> -0.5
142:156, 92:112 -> 0.1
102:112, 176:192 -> 0.0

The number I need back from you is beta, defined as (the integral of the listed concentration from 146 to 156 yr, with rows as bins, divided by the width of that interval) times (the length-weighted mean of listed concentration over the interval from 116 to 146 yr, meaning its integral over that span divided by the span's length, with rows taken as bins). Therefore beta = 228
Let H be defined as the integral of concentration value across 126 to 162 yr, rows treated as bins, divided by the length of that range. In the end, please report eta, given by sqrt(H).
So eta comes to 3.92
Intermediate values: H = 15.4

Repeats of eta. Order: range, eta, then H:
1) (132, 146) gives 3.90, 15.2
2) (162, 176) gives 3.81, 14.5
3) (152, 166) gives 3.82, 14.6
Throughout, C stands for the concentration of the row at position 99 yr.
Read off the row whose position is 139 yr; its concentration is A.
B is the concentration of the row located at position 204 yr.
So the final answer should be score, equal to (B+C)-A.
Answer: 14.7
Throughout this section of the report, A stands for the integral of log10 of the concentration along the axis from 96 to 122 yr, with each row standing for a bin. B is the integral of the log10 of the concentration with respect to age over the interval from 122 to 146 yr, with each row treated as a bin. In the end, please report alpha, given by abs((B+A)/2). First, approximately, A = 30.1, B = 28.8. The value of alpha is 29.4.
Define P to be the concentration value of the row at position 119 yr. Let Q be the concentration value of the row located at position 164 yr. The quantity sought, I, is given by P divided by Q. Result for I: 0.99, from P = 14.5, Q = 14.61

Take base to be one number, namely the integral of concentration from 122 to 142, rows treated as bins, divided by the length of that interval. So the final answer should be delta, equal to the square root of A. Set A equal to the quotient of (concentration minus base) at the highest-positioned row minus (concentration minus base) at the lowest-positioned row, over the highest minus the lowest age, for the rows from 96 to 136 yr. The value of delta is 0.27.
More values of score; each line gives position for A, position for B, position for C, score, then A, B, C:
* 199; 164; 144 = 13.1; 16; 14.61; 14.46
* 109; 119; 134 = 16.9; 14.26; 14.5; 16.62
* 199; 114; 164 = 13.1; 16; 14.47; 14.61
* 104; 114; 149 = 14.8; 14.25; 14.47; 14.56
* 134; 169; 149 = 12.4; 16.62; 14.42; 14.56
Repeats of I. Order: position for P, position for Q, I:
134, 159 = 1.14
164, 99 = 1.03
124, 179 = 1.04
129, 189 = 1.26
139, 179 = 0.99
